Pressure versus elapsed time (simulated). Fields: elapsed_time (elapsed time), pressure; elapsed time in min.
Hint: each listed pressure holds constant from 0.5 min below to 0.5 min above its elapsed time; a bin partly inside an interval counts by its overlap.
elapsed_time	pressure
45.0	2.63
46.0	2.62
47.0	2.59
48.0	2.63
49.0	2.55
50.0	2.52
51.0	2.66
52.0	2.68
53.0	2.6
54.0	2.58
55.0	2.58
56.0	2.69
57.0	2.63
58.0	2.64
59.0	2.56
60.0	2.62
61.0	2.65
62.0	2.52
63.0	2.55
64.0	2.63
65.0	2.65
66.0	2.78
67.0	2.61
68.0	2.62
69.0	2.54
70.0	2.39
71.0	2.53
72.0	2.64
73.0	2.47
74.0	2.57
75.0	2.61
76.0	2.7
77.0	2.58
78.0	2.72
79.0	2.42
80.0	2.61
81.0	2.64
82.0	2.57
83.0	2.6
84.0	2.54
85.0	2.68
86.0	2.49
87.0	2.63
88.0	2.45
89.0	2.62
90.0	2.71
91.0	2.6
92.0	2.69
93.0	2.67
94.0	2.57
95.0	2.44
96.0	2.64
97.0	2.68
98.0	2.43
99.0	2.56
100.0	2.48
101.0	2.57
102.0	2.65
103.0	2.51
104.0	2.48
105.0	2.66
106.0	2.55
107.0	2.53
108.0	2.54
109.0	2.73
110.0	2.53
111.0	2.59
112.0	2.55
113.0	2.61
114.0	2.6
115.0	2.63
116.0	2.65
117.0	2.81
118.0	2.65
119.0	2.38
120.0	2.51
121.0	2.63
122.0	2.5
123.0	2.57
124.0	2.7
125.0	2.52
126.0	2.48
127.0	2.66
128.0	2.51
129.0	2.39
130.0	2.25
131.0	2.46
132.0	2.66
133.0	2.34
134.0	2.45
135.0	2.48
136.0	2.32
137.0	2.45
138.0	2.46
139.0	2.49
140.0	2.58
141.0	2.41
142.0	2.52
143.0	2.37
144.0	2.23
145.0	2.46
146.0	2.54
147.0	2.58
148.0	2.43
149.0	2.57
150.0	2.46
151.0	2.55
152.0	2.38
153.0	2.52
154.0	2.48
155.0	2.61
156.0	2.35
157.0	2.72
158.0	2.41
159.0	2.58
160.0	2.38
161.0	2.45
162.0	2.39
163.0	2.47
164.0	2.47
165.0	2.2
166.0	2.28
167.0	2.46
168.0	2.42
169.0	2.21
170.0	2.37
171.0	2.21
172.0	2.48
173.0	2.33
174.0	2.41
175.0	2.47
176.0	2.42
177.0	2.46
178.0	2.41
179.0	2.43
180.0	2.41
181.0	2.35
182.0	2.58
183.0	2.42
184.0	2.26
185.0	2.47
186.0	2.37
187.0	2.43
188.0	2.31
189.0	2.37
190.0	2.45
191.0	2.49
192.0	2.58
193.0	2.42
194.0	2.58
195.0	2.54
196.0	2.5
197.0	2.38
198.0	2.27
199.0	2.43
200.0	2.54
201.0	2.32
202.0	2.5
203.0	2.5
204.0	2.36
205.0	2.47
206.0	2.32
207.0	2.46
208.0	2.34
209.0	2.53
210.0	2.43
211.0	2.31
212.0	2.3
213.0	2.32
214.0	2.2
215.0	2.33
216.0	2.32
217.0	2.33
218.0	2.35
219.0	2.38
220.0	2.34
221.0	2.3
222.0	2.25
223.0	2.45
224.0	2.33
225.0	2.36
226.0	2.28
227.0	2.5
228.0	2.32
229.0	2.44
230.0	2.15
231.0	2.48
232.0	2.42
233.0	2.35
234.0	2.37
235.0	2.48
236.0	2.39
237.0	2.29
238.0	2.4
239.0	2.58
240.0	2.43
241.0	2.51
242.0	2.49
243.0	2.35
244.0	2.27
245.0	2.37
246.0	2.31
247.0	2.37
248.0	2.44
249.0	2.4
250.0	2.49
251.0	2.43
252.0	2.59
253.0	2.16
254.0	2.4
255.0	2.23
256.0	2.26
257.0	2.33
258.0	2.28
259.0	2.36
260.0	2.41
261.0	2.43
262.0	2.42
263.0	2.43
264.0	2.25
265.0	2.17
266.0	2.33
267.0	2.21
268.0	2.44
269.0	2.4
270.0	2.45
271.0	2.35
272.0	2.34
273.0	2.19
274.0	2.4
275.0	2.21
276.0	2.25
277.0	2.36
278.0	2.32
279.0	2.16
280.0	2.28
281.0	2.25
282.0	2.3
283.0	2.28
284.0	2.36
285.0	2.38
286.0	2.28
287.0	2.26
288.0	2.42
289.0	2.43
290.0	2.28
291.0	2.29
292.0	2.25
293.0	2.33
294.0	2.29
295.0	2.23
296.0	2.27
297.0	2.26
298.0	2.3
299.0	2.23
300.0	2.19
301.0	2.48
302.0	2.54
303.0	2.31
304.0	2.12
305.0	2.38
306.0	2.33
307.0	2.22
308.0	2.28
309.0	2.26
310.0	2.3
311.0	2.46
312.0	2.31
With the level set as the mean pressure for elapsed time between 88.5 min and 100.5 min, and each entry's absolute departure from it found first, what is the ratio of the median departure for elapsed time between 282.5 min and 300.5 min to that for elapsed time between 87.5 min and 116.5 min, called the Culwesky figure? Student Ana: 5.3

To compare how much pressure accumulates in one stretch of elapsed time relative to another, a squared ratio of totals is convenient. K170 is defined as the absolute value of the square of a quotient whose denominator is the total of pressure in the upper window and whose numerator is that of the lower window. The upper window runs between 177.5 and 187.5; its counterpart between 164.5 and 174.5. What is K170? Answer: 0.94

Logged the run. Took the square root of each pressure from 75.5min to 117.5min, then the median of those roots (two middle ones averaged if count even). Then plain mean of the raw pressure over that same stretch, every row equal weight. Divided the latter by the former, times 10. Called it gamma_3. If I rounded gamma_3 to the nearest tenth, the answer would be 16.1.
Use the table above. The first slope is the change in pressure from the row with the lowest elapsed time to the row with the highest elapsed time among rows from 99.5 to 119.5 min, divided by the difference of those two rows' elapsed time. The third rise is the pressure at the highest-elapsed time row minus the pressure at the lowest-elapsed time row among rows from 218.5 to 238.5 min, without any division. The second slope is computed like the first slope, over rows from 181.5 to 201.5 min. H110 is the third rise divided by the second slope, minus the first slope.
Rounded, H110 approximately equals -1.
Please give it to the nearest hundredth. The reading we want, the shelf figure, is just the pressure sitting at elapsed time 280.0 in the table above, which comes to 2.28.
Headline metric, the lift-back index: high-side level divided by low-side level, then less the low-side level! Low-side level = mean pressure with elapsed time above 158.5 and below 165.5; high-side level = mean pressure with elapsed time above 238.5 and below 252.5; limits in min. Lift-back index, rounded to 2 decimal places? -1.42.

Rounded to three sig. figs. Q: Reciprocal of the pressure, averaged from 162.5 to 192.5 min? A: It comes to 0.417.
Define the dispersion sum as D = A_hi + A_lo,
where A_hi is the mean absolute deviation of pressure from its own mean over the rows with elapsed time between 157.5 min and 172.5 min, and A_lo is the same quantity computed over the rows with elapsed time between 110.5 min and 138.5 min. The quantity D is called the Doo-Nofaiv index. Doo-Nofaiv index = 0.191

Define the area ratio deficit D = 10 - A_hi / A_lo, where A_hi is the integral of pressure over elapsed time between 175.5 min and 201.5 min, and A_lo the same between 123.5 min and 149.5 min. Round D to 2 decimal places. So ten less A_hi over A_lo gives 9.02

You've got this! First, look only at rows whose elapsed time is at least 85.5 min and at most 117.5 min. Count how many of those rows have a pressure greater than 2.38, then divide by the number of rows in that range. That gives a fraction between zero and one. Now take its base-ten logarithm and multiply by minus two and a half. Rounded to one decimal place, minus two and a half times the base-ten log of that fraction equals 0.0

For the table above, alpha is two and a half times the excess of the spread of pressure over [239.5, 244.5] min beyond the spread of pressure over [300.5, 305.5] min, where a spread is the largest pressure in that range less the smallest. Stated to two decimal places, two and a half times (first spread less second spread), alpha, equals -0.45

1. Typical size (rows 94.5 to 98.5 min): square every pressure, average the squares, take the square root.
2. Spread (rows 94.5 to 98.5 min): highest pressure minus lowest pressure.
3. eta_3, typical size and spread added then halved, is 1.40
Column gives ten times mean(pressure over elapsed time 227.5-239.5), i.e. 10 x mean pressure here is 23.9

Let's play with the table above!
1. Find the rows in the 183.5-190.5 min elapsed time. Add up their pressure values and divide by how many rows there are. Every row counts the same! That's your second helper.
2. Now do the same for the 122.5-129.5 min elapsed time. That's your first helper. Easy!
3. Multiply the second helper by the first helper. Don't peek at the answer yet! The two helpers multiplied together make 6.1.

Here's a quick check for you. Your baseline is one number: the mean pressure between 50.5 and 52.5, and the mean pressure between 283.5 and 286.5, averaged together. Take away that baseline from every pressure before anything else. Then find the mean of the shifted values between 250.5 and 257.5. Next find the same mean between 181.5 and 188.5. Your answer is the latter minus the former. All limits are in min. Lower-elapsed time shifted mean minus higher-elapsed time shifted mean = 0.06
